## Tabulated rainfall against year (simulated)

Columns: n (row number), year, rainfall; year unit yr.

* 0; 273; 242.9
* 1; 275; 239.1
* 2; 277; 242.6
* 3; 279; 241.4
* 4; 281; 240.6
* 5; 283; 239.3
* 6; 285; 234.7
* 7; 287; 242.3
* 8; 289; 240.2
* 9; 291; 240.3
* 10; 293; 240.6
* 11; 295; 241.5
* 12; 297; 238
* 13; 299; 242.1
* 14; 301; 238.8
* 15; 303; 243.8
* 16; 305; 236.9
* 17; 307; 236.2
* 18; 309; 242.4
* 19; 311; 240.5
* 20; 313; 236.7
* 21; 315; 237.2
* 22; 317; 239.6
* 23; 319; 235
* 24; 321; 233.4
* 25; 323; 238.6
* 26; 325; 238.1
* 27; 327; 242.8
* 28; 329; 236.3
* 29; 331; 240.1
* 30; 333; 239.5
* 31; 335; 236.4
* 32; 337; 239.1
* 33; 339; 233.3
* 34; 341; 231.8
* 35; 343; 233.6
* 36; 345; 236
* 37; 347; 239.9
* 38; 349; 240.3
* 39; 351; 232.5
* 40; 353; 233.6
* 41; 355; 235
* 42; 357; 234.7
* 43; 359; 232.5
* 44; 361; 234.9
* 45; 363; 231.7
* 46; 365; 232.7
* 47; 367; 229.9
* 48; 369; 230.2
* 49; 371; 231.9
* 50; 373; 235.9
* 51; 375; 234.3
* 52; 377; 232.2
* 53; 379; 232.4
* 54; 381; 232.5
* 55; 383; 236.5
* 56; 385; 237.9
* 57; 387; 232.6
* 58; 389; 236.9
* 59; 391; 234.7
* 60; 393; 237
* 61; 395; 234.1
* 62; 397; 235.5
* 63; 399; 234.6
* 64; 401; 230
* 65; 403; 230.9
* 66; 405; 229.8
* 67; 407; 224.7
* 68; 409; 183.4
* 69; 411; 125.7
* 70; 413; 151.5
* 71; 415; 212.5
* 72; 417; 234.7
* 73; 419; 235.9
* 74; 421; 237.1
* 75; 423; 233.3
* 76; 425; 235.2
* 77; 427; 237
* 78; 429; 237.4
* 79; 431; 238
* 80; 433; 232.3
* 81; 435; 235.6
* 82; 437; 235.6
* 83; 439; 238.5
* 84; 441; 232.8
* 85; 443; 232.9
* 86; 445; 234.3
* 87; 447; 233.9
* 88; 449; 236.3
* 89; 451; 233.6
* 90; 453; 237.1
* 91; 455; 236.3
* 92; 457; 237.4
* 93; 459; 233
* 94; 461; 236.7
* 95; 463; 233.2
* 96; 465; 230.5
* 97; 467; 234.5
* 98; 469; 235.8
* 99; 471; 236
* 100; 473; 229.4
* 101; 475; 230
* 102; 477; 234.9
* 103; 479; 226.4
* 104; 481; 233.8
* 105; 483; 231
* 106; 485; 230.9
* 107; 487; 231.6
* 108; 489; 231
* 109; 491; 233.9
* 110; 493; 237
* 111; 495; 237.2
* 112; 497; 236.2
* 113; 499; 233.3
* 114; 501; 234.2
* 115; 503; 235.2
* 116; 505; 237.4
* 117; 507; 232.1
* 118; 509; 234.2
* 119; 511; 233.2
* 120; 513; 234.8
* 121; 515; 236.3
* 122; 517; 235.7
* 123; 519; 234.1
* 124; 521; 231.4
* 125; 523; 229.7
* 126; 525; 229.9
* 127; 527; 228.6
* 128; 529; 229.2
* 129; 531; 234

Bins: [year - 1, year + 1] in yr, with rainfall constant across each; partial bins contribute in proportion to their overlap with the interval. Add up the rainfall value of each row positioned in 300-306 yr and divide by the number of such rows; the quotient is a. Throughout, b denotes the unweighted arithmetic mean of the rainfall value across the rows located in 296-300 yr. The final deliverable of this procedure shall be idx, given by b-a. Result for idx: 0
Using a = 240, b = 240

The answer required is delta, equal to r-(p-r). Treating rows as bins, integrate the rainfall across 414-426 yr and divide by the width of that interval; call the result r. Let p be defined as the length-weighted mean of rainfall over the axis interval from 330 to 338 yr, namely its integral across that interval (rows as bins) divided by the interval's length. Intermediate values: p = 239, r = 231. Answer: 224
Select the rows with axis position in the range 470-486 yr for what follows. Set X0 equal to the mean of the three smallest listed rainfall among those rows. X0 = 229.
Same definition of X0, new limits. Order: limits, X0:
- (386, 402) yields 232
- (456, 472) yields 232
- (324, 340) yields 235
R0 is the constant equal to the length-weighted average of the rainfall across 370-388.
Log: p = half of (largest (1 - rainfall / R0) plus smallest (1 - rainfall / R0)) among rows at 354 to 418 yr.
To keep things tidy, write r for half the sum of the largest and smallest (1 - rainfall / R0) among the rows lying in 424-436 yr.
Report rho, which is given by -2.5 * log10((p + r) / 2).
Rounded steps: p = 0.223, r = -0.005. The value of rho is 2.40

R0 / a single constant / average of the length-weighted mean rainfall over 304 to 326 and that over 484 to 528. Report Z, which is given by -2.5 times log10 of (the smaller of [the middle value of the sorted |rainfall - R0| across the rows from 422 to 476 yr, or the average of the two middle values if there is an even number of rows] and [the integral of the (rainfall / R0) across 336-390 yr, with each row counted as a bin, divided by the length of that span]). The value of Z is 0.006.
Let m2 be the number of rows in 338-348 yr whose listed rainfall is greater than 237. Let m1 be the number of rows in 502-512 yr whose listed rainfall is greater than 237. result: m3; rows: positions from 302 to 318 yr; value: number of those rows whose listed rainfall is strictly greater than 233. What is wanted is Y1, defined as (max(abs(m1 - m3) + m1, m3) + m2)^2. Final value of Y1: 81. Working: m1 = 1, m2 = 1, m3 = 8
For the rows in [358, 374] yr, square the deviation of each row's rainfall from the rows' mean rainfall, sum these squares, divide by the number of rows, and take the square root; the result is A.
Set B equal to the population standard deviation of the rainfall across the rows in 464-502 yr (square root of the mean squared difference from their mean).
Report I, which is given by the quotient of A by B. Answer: 0.7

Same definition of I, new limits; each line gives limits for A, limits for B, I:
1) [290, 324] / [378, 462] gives 0.1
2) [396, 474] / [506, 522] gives 14.4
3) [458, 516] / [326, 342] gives 0.8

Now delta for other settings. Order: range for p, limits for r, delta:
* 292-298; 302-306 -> 241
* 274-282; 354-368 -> 225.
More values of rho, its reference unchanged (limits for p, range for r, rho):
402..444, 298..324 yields 2.49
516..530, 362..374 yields 5.48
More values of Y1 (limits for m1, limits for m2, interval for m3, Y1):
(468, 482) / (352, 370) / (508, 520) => 36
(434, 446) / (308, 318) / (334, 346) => 81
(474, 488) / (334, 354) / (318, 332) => 100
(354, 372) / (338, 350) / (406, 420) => 16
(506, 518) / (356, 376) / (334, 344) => 16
